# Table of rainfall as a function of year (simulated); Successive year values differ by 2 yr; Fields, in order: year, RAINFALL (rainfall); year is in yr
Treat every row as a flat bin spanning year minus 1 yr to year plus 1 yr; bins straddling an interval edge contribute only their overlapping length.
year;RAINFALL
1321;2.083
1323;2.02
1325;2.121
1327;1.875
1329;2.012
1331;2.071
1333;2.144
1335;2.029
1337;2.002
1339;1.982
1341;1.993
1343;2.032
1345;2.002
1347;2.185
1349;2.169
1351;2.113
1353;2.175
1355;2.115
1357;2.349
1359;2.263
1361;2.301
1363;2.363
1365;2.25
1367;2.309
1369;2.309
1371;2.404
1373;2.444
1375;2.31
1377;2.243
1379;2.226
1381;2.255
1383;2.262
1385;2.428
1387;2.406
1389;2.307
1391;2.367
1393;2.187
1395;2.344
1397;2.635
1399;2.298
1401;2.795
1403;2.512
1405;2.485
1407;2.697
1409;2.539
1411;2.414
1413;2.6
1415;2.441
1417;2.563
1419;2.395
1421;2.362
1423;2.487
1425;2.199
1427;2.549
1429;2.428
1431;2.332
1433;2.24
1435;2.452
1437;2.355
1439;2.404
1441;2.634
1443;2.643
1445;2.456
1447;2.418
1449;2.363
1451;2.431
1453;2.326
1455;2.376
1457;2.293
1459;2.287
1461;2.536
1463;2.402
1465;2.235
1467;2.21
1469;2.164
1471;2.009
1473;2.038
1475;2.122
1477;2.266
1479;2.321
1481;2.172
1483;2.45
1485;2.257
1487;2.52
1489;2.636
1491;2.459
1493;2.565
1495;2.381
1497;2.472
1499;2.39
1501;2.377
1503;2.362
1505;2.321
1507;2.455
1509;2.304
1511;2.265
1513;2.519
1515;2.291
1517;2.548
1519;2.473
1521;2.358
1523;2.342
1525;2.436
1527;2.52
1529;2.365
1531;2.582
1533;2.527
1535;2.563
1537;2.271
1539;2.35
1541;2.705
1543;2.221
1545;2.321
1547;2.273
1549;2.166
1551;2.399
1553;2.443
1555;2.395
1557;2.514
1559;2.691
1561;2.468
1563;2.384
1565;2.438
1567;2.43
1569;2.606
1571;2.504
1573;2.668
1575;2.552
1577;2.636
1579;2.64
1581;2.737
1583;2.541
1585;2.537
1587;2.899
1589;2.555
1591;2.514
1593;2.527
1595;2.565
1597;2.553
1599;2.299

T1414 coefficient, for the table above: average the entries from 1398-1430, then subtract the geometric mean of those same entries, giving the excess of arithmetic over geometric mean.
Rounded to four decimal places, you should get 0.0040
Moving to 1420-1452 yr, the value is 0.0028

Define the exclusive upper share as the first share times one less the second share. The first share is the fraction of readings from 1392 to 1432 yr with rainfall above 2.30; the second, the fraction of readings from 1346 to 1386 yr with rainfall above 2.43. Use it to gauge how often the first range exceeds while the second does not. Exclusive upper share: 0.81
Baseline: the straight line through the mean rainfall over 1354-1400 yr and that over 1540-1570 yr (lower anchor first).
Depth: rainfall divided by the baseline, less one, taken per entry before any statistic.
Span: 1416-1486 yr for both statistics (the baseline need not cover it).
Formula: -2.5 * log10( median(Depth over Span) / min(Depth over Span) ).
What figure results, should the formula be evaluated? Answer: 5.7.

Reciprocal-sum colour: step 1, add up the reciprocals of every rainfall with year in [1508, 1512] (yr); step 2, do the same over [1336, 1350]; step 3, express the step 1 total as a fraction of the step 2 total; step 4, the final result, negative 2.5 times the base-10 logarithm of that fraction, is 1.5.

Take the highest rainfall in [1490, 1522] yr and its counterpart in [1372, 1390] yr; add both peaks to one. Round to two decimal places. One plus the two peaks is 6.01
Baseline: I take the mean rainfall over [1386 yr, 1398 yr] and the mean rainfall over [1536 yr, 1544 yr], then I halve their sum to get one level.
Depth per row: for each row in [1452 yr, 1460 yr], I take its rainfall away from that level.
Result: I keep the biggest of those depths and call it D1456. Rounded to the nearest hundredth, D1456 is 0.09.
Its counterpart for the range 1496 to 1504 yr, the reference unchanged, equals 0.02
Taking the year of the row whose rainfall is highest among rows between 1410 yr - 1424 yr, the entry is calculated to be 1413 yr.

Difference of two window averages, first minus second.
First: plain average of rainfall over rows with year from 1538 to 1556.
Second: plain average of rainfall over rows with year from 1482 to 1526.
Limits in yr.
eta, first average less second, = -0.05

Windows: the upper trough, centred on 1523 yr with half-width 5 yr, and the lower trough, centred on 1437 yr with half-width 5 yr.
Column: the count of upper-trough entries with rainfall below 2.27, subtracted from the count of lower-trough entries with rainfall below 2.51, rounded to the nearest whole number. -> 4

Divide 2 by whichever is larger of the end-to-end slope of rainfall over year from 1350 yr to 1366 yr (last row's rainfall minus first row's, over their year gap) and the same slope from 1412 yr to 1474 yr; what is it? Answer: 204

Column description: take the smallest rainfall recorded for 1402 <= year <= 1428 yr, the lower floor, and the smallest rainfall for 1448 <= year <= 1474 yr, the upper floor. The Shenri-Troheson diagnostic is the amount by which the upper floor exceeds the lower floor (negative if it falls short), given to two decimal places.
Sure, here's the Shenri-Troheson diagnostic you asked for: -0.19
